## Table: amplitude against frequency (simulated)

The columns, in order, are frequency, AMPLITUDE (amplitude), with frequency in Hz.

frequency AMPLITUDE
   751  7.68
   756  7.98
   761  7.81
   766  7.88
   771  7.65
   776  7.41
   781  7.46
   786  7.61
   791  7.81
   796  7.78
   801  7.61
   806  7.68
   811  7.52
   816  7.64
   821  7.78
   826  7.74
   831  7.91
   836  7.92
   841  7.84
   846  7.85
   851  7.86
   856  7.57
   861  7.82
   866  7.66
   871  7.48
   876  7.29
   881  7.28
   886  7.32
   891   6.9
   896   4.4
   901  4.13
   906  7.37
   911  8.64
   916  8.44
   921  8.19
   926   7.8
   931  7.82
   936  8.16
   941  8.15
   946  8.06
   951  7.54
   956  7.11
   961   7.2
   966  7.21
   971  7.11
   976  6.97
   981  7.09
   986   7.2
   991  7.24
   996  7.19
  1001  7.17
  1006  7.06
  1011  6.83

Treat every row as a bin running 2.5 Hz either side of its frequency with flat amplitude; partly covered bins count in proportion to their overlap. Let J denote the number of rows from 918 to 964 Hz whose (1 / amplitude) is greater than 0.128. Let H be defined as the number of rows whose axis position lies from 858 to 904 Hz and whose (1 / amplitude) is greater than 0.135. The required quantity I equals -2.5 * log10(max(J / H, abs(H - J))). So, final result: -0.8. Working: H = 6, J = 4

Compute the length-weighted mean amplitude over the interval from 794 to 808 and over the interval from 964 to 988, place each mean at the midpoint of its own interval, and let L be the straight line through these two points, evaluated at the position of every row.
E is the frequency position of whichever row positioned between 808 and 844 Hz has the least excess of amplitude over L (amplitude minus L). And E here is 811 Hz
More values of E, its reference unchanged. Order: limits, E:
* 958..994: 976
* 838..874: 871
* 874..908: 901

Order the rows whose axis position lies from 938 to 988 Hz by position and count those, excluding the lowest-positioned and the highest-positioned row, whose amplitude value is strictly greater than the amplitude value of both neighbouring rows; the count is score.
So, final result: 1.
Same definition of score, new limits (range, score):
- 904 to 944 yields 2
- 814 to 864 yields 3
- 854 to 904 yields 2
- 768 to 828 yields 3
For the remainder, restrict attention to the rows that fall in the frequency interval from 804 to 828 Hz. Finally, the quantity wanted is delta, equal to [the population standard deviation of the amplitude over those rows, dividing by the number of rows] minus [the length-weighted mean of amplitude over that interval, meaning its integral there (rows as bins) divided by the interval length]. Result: -7.58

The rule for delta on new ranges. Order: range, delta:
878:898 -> -5.34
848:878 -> -7.43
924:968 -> -7.28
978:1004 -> -7.12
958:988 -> -7.04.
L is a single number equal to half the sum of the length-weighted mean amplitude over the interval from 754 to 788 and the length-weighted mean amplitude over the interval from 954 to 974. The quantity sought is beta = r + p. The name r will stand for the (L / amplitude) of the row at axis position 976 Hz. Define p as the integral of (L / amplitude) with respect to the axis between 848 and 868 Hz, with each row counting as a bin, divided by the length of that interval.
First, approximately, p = 0.96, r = 1.06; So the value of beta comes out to 2.02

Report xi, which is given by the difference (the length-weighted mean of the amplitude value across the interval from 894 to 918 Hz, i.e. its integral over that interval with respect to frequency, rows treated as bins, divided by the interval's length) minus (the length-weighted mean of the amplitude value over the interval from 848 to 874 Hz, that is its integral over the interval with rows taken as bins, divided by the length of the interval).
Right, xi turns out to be -1.1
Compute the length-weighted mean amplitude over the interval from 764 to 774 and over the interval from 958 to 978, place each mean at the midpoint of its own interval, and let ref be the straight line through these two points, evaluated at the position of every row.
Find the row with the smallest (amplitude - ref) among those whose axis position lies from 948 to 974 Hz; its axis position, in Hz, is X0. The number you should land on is 956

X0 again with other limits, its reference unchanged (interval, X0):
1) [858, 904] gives 901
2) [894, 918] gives 901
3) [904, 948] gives 906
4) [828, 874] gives 871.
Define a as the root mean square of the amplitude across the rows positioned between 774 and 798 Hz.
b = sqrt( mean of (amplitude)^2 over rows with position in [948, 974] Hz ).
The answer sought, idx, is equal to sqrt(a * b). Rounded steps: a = 7.6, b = 7.2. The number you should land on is 7.42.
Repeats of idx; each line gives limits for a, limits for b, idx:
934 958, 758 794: 7.74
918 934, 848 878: 7.78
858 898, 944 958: 7.33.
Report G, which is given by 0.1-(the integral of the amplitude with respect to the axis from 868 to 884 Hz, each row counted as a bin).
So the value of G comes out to -118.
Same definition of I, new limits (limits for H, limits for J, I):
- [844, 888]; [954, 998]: -1.9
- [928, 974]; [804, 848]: -0.2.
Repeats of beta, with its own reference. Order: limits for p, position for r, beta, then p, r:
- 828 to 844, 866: 1.91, 0.94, 0.97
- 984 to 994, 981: 2.07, 1.03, 1.05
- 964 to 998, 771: 2.01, 1.04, 0.97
